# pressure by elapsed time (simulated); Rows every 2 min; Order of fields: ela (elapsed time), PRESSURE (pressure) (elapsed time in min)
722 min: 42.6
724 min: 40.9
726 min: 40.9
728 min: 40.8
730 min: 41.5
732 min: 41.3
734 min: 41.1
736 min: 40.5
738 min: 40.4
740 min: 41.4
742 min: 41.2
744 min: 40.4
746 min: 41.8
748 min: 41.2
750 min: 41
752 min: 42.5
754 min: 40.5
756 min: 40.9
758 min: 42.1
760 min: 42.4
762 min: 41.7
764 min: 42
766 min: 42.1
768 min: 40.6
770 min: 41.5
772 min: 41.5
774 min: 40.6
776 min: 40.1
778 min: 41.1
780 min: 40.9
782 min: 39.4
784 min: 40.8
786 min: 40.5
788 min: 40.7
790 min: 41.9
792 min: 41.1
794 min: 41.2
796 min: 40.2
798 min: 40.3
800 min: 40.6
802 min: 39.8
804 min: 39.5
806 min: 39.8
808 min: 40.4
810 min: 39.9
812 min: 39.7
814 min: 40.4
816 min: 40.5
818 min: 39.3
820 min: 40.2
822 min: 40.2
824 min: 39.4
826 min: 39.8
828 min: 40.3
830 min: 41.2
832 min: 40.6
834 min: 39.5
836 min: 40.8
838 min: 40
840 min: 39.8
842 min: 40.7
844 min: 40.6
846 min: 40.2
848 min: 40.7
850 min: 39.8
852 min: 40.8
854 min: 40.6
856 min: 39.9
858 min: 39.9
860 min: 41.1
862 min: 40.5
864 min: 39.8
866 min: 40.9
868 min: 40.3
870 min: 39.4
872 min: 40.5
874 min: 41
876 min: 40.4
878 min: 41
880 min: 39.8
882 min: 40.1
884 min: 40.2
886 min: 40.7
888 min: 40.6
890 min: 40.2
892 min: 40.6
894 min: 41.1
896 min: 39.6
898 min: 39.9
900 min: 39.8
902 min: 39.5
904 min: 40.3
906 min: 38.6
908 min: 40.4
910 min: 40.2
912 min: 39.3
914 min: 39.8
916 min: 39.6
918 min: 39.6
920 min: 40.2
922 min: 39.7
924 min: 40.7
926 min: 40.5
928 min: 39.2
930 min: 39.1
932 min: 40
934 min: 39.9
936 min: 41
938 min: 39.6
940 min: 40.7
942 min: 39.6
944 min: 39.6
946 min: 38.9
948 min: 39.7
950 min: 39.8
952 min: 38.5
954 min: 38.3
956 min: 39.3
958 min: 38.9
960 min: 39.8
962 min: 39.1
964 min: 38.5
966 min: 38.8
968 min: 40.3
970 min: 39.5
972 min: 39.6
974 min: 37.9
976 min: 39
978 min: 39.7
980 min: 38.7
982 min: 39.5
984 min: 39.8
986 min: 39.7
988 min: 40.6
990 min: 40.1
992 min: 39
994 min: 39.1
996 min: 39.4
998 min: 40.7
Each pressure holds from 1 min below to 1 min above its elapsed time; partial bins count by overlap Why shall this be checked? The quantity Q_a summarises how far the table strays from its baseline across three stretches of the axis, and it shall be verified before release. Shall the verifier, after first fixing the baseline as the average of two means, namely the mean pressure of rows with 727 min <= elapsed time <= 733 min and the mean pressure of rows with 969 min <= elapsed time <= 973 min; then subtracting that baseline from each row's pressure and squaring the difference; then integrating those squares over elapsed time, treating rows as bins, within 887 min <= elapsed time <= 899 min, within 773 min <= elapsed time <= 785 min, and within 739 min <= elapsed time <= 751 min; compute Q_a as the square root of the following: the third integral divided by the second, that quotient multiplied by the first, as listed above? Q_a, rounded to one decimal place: 2.6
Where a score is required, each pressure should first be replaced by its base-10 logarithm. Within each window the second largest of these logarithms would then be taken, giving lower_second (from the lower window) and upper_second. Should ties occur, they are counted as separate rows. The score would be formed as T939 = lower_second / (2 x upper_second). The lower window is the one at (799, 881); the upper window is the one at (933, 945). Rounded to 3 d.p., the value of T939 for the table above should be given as 0.501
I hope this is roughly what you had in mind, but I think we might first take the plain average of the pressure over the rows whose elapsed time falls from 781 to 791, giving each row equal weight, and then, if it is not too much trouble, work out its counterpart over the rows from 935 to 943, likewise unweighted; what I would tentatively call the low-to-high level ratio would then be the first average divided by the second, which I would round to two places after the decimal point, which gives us 1.01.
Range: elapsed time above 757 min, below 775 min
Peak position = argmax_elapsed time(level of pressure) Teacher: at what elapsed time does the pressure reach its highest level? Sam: 760 min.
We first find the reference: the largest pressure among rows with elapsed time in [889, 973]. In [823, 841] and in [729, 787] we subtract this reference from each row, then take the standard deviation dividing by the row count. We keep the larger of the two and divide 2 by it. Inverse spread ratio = 2.8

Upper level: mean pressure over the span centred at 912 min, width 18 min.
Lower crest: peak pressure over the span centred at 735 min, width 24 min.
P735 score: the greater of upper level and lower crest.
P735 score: 41.8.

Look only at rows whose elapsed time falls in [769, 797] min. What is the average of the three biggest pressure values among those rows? 41.6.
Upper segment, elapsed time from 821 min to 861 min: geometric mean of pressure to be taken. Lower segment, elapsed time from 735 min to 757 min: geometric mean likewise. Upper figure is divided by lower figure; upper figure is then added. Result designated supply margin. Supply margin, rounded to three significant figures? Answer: 41.3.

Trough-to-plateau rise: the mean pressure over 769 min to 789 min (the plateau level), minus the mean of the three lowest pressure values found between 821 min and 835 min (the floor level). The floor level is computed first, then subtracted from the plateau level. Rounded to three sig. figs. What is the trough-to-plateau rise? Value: 1.14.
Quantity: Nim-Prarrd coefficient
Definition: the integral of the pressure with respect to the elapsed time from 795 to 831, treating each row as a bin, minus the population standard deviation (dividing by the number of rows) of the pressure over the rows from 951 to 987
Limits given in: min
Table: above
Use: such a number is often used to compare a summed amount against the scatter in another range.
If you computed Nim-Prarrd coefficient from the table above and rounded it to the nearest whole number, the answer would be 1442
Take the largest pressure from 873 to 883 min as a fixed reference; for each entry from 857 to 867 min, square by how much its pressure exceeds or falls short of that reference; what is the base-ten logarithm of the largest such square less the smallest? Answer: 0.2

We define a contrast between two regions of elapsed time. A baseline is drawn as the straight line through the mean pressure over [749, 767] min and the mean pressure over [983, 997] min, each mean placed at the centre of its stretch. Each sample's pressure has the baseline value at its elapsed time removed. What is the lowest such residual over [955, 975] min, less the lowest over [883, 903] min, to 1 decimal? -1.0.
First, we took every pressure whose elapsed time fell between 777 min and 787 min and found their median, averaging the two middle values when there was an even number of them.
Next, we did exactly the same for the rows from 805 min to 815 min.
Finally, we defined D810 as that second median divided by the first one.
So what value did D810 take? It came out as 0.98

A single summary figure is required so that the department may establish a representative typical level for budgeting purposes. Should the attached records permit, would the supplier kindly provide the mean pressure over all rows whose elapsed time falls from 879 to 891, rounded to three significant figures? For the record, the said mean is 40.3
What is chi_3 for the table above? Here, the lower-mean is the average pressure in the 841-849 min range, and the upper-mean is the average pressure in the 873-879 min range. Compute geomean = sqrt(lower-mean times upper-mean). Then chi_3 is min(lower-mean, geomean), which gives 40.55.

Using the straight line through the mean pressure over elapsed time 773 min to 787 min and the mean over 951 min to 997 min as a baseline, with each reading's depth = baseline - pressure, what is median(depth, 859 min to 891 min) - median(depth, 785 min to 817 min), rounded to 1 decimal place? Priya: -0.5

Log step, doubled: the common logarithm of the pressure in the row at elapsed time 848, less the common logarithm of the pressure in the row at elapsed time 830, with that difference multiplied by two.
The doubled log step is -0.011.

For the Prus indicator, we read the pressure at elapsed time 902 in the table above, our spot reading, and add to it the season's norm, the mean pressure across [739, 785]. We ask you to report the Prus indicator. 80.7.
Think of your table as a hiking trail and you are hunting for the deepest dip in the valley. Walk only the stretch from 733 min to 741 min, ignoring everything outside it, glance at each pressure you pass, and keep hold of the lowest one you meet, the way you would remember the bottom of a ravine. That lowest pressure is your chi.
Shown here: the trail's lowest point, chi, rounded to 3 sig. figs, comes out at 40.4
